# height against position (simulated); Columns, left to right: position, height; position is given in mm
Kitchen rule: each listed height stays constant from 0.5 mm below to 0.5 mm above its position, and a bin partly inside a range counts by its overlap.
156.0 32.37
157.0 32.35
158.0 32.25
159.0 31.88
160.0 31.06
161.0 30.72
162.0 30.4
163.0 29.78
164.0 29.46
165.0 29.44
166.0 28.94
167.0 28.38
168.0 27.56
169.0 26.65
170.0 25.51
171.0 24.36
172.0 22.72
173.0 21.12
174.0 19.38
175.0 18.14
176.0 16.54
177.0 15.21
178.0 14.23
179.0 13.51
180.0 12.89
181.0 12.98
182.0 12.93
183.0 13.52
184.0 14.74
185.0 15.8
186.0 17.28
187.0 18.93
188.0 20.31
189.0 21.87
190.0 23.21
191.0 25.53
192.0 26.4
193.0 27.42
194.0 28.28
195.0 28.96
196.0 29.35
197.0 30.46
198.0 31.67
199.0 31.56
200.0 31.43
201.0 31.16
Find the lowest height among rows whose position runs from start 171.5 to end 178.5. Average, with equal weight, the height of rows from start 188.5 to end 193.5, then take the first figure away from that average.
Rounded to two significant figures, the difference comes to 11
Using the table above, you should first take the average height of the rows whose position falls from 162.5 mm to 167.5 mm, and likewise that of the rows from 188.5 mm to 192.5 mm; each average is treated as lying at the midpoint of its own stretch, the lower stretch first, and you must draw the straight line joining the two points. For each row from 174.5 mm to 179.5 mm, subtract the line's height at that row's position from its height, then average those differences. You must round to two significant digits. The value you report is -11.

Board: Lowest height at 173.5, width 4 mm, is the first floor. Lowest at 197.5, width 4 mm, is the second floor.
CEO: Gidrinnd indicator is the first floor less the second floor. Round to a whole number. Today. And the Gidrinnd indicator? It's -11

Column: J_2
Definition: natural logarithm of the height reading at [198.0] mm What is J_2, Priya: 3.46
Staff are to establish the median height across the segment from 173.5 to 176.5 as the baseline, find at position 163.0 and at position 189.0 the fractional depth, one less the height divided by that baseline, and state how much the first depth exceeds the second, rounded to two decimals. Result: -0.44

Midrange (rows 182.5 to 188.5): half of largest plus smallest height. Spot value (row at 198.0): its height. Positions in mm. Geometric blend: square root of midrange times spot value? 23.1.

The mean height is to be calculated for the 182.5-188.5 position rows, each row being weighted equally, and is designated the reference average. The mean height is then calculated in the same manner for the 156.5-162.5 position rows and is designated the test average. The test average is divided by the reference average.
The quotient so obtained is 1.9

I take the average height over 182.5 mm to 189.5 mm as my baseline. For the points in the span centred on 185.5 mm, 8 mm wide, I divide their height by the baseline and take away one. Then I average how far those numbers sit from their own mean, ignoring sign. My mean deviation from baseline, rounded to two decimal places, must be 0.15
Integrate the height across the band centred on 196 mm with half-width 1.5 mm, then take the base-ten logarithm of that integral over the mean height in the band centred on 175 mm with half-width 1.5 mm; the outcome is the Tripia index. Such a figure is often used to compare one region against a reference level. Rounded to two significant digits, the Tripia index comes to 0.69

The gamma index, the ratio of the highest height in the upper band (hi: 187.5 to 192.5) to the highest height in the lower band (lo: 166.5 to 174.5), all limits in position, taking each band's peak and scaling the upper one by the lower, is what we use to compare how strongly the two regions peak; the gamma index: 0.93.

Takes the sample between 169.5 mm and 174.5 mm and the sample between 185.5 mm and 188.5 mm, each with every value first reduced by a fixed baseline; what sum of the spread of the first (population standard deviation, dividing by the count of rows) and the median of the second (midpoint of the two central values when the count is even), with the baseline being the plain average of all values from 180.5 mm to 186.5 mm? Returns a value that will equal 6.6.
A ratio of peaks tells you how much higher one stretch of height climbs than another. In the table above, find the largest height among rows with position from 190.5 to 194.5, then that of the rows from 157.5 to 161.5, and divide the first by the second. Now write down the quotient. 0.9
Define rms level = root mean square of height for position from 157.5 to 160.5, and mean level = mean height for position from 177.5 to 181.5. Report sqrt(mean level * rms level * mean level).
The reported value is 76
